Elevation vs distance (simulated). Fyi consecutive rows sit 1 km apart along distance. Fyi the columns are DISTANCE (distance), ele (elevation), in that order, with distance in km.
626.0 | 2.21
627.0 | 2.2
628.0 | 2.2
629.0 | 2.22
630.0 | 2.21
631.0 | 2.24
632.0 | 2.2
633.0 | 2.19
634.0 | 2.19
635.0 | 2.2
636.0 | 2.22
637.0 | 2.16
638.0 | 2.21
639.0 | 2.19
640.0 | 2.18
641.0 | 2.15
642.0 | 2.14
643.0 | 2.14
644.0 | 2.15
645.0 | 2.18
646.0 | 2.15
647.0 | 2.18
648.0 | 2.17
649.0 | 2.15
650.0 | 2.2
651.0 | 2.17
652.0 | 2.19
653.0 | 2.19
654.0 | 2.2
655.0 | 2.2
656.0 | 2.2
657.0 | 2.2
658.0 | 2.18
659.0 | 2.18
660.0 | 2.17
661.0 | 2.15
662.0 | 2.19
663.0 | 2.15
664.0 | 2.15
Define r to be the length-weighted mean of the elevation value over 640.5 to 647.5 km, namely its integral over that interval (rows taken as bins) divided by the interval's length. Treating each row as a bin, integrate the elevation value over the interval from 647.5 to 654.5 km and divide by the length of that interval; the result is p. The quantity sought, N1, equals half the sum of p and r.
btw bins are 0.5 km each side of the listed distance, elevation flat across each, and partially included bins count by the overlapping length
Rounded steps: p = 2.18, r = 2.16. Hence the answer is 2.17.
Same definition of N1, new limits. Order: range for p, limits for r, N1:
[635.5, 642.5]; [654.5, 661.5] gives 2.18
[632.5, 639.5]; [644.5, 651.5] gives 2.18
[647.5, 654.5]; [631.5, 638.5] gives 2.19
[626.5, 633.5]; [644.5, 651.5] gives 2.19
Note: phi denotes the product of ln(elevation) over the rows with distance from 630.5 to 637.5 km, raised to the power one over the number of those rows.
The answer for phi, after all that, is 0.788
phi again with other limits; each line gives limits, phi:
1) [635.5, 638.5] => 0.787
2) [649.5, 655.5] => 0.785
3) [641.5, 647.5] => 0.768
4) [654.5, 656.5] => 0.788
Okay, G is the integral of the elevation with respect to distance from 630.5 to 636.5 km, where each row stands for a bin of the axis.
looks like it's 13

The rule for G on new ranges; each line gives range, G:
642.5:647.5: 11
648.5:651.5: 7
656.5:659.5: 7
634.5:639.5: 11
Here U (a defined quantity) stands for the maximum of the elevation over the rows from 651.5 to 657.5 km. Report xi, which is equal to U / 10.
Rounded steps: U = 2.2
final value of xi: 0.220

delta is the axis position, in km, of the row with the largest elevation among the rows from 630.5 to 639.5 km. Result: 631.0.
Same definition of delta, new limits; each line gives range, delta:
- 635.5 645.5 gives 636.0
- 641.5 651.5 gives 650.0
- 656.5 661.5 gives 657.0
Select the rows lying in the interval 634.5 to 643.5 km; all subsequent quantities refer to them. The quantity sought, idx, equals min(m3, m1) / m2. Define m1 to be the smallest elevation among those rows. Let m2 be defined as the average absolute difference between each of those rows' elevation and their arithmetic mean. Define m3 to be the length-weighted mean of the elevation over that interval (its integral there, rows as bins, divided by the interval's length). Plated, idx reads 83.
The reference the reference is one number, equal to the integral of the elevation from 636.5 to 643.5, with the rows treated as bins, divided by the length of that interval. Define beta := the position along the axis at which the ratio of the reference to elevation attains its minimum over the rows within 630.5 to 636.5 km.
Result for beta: 631.0 km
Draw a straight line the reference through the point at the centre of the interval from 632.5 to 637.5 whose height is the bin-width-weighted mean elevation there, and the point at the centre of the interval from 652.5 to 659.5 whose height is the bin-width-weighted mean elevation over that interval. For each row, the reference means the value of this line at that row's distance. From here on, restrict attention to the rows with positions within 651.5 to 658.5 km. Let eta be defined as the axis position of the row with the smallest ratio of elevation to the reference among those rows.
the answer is 658.0 km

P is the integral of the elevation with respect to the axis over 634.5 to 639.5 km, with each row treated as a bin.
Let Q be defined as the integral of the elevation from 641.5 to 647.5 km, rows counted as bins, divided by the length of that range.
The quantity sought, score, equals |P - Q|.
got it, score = 8.8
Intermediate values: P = 11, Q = 2.157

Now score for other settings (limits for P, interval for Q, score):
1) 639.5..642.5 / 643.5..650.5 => 4.3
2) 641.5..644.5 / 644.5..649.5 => 4.3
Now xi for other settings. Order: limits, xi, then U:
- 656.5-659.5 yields 0.220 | 2.2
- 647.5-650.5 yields 0.220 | 2.2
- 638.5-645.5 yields 0.219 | 2.19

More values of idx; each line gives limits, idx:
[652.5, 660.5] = 217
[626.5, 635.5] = 185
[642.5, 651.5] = 133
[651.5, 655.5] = 438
